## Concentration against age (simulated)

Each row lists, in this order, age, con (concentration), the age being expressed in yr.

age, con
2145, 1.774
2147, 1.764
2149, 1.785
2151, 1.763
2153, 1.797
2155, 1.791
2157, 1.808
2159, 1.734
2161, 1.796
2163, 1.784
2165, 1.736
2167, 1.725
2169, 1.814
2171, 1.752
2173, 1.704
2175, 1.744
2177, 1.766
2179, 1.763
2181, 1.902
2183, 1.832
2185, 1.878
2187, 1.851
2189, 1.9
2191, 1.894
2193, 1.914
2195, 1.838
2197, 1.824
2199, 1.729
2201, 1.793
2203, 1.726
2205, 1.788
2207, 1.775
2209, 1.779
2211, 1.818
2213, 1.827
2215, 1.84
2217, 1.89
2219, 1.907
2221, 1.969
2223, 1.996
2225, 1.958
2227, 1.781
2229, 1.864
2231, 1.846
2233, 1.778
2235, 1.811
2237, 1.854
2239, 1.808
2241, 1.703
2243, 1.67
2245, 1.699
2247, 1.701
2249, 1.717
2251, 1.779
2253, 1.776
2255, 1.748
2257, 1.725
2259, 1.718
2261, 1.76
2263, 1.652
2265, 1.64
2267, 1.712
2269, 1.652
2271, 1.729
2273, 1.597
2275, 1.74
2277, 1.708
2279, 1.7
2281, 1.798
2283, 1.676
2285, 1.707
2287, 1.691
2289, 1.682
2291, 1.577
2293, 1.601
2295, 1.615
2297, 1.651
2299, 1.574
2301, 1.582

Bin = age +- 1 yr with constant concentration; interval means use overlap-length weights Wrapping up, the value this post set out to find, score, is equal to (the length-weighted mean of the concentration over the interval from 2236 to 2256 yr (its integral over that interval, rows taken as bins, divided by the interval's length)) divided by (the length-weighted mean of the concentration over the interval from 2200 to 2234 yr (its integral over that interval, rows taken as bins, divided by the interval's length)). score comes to 0.95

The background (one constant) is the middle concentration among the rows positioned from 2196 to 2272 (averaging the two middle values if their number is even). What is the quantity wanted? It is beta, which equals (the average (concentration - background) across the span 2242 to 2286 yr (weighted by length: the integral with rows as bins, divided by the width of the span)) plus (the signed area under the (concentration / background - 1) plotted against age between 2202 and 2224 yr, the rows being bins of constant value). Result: 0.8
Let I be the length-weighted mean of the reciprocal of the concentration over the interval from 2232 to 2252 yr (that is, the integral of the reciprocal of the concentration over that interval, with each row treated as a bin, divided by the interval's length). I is 0.57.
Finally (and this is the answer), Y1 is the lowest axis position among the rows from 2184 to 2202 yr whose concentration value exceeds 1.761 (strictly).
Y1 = 2185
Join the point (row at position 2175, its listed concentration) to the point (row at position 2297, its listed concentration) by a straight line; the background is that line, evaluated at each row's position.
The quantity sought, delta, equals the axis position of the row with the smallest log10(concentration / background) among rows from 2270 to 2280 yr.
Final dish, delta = 2273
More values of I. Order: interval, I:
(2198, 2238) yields 0.55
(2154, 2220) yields 0.55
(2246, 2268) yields 0.58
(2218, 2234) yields 0.53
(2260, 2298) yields 0.60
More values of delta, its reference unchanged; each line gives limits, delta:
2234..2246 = 2243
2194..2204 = 2199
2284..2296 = 2291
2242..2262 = 2243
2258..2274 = 2273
